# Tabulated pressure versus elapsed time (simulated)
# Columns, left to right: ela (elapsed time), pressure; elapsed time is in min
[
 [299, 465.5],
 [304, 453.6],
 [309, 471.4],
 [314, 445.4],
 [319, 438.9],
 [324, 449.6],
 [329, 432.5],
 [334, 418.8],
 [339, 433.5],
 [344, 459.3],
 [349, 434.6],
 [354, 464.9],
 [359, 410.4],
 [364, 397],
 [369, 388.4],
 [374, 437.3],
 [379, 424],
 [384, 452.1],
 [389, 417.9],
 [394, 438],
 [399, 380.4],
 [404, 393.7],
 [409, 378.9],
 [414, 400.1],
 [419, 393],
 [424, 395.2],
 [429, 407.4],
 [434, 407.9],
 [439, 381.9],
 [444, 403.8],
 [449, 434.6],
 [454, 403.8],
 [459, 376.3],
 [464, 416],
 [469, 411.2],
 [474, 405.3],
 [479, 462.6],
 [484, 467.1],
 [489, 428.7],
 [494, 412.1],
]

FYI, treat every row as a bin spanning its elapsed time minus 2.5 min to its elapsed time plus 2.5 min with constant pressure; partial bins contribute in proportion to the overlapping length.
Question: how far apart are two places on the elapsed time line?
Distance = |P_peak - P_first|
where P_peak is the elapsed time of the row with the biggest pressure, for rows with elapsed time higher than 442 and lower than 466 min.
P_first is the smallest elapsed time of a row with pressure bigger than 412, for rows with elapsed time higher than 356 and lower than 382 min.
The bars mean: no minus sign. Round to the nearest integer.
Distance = 75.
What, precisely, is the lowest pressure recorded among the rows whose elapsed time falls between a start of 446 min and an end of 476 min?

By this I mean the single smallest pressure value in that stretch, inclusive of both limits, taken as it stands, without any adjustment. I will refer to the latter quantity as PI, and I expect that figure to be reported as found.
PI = 376.3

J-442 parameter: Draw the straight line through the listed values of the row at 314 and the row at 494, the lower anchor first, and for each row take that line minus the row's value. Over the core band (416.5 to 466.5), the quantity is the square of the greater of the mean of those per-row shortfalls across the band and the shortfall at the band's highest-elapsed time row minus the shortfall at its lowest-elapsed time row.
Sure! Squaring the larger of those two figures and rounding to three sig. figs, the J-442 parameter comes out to 393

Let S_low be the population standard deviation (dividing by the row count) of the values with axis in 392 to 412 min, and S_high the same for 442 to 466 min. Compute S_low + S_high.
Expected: 43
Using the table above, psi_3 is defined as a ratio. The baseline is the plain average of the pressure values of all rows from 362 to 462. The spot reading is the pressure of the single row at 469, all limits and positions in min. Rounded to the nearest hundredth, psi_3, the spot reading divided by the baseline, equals 1.01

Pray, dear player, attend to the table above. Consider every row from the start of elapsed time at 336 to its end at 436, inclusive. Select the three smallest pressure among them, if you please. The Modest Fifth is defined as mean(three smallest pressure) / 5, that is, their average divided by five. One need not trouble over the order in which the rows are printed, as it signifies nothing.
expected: 76.5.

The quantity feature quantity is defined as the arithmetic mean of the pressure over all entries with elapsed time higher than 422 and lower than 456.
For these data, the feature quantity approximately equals 405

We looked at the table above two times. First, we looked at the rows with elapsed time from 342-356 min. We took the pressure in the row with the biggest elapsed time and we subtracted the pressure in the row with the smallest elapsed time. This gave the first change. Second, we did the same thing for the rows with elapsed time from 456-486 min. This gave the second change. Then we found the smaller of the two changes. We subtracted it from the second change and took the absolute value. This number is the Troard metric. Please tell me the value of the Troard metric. 85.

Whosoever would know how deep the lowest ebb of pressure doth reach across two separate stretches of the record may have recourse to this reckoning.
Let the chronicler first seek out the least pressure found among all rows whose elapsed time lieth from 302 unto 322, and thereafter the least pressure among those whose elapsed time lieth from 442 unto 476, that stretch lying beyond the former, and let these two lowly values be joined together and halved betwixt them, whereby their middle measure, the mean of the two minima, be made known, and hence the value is 408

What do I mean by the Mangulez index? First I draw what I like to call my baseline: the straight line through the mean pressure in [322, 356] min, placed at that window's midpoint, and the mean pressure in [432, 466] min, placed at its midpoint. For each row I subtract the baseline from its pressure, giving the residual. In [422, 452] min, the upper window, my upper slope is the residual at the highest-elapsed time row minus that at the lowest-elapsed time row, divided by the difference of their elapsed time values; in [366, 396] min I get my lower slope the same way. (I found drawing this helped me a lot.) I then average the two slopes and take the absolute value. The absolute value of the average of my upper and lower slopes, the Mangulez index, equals 2.1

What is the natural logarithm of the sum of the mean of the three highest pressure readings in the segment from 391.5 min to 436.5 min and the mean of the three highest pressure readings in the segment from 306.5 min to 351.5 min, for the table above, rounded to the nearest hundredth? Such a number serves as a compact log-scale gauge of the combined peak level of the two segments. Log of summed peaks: 6.78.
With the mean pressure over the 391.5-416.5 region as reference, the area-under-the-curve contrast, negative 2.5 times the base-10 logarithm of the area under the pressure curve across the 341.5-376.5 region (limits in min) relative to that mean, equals -3.94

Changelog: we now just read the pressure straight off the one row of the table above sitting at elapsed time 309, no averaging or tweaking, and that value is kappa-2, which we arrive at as 471.4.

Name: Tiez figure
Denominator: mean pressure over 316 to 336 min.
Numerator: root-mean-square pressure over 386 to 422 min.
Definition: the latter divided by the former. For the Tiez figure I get 0.92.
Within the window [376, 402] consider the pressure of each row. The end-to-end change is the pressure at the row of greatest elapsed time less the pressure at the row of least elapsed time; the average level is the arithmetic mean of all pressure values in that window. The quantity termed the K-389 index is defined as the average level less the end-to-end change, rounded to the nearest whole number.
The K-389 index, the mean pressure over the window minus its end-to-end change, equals 466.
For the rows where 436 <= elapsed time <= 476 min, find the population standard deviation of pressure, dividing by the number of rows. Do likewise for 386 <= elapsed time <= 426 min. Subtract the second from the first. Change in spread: -1.1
